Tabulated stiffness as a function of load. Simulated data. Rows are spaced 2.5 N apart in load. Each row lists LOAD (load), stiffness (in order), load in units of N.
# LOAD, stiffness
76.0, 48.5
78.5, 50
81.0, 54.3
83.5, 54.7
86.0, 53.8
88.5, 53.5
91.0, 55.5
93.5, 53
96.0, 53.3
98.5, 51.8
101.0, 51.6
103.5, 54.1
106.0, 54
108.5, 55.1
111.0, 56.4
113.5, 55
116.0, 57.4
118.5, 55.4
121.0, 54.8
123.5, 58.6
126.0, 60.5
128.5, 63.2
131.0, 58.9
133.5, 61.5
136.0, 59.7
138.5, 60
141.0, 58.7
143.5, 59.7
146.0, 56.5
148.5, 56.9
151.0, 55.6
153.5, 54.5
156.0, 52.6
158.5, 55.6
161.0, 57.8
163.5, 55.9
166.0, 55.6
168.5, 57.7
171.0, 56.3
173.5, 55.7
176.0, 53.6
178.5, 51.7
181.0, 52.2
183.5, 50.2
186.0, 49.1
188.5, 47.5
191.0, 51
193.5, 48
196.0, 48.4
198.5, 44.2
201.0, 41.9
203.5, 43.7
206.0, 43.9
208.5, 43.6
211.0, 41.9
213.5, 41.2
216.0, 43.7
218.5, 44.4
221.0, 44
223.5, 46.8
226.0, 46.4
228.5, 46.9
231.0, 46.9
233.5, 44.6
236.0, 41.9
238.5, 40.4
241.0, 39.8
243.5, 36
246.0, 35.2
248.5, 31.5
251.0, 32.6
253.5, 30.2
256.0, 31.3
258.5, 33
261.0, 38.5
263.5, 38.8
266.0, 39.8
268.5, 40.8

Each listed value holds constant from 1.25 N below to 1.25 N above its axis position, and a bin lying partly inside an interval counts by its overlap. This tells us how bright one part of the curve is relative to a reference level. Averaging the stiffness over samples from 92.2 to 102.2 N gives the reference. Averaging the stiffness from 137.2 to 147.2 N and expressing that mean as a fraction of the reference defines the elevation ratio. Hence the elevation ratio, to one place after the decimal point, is 1.1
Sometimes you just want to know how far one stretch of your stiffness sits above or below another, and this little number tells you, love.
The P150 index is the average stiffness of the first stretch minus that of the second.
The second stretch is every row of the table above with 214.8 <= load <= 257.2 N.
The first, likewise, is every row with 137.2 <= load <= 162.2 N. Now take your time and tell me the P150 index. 17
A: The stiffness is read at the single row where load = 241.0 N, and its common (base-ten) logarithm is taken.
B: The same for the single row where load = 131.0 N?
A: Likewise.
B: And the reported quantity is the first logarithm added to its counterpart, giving 3.37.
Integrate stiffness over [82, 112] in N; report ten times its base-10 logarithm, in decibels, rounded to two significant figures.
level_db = 32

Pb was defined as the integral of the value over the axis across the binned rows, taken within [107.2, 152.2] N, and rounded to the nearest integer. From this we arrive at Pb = 2610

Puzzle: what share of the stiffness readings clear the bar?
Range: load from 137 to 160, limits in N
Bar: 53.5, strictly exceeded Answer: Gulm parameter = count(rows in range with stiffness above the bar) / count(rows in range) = 0.89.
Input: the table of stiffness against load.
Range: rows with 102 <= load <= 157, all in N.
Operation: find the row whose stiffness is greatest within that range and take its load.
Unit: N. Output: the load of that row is 128.5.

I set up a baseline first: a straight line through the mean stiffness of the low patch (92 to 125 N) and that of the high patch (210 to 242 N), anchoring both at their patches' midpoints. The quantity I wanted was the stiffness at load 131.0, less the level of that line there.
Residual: 6.3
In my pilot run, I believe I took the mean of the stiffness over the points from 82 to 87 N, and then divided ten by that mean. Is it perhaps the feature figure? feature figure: 0.184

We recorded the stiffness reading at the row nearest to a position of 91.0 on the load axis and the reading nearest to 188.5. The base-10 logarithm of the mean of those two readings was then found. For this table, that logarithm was 1.71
